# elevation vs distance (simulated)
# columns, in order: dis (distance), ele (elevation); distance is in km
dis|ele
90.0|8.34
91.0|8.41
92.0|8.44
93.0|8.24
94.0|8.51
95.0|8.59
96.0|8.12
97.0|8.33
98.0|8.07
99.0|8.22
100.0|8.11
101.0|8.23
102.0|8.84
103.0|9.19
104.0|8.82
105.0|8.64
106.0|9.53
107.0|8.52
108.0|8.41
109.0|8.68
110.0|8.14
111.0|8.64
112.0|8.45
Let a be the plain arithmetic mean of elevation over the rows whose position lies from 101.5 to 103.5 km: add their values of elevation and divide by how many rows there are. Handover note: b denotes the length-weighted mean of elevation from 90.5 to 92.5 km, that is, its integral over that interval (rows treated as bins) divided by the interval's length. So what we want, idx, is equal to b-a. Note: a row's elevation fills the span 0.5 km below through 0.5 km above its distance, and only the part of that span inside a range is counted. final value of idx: -0.6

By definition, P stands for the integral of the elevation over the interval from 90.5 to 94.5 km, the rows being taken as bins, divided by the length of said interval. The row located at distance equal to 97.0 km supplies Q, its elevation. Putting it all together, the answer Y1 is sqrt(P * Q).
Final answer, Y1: 8.36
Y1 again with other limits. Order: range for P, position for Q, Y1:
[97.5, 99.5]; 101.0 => 8.19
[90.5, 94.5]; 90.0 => 8.37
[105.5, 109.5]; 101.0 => 8.50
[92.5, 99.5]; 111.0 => 8.47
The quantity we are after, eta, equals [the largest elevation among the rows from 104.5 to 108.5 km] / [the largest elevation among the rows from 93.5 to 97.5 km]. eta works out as 1.11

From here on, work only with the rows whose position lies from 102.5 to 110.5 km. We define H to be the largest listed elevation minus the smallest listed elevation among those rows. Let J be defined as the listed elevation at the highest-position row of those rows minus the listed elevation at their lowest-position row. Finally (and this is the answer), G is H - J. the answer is 2.4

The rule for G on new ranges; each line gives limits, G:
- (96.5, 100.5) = 0.5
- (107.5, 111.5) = 0.3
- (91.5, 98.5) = 0.9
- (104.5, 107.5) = 1.1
